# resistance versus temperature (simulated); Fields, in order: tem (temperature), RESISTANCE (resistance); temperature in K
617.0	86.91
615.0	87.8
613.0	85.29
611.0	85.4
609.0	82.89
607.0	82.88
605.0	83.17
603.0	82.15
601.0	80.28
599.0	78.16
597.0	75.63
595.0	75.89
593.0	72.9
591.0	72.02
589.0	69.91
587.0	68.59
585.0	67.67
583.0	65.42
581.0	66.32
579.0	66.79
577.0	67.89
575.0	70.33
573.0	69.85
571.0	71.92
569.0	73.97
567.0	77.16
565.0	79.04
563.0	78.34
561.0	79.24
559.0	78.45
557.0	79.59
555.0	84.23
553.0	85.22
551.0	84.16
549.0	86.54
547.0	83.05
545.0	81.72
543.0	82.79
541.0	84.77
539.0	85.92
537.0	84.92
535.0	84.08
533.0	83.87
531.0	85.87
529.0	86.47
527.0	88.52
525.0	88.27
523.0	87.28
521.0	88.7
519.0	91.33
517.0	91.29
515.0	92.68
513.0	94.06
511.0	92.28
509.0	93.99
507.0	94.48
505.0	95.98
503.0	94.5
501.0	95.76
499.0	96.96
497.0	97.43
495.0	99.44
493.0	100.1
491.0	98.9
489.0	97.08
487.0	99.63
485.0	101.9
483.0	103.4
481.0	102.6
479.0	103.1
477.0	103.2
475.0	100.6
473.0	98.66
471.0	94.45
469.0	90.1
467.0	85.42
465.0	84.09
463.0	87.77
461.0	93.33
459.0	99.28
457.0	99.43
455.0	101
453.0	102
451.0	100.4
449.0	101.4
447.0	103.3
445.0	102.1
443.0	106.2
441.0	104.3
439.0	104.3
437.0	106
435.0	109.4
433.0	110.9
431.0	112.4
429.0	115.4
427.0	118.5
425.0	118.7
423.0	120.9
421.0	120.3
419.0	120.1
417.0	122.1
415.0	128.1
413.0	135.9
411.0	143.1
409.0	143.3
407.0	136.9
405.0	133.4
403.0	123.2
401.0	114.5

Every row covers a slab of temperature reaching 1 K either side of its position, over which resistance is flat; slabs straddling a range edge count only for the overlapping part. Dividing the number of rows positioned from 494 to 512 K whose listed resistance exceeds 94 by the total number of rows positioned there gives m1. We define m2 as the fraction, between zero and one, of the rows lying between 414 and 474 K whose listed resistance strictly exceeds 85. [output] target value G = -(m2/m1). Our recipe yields -1.24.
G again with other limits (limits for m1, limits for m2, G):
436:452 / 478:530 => -1.00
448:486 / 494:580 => -0.69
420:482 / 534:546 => -0.20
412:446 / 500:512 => -1.00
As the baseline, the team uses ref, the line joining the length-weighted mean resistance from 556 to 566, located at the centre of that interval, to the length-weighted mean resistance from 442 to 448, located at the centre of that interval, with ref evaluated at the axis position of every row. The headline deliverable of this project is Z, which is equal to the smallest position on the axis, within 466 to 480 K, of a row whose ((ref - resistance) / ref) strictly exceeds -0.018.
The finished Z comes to 467.0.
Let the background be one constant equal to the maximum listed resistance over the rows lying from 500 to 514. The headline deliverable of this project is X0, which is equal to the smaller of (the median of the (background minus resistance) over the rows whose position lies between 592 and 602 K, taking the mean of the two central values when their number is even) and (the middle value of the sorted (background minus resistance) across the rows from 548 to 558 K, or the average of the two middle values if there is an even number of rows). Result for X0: 12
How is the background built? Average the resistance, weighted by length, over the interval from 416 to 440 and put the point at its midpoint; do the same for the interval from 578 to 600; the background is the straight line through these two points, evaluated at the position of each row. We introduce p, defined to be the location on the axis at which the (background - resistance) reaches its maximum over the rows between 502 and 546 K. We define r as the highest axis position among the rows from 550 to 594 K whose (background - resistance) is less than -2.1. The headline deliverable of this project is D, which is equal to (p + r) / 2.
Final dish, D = 563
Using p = 533.0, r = 593.0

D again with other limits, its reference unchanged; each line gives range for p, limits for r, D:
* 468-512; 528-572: 512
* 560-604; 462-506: 544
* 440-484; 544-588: 510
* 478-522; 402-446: 458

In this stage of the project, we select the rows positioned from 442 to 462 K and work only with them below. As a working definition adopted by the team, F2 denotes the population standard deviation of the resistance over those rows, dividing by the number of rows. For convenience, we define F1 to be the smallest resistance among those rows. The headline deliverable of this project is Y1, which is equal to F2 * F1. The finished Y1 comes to 294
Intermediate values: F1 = 93.33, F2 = 3.1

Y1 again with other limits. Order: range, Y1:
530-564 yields 204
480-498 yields 201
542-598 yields 416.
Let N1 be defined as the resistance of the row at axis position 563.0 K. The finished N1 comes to 78.34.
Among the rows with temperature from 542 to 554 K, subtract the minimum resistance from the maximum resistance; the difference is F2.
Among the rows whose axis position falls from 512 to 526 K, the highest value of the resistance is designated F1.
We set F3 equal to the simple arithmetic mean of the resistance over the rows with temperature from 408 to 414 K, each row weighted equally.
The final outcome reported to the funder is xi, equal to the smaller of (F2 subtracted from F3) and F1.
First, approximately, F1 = 94.06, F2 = 4.8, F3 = 141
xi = 94.1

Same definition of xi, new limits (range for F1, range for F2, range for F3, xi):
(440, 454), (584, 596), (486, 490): 90.1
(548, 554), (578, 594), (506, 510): 86.5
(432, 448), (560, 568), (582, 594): 67.3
